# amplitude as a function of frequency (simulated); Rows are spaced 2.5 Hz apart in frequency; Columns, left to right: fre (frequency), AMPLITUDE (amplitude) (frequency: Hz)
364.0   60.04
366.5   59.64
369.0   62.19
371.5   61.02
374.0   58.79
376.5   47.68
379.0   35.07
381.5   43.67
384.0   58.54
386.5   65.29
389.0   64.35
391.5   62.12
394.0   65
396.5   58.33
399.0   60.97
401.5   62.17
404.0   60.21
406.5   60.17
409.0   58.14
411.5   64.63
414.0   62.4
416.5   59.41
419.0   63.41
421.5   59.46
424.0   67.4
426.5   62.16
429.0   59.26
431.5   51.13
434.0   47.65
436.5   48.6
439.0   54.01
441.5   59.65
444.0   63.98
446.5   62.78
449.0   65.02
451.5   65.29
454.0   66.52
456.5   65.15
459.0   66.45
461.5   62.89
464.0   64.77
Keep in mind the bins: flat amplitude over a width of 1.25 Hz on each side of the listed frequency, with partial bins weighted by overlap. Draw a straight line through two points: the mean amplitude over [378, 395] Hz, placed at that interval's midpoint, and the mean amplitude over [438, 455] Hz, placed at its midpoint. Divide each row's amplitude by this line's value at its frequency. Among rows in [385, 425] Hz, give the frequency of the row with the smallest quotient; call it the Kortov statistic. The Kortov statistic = 409.0 Hz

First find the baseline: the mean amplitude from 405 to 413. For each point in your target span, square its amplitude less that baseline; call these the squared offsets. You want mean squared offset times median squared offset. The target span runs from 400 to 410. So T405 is 3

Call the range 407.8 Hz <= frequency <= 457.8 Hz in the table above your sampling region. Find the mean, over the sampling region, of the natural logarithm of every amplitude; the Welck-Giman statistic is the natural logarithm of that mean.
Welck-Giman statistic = 1.41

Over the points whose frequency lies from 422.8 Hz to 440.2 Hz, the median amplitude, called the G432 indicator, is 54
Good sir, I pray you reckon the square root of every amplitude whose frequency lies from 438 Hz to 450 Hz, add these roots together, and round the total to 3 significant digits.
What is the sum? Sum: 39.1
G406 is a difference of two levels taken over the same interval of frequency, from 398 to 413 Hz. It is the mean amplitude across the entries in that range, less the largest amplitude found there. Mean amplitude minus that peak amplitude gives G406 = -3.6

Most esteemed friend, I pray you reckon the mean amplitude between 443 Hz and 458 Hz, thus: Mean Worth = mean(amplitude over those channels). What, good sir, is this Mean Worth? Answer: 64.8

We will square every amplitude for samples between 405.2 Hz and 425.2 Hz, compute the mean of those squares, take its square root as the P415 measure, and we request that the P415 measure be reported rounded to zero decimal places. 62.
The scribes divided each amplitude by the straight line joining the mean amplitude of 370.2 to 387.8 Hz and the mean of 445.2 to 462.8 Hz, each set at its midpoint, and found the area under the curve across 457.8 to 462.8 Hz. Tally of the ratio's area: 4.91 Hz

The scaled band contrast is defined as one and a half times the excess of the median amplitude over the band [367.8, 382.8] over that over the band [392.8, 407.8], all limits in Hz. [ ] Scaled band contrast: -11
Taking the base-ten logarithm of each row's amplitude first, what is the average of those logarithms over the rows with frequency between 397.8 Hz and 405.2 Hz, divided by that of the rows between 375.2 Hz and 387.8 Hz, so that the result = 1.06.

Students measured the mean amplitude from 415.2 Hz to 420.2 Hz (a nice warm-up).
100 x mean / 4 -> 1535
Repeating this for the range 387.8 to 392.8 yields 1581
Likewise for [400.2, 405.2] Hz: 1530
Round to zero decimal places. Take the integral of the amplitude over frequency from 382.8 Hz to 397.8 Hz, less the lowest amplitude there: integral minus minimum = 876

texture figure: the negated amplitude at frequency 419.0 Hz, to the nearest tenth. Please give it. -63.4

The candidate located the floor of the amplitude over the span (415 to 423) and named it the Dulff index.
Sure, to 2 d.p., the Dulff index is 59.41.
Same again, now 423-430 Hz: 59.26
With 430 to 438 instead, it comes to 47.65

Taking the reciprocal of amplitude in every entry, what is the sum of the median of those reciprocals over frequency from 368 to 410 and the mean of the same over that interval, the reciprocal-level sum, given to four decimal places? 0.0343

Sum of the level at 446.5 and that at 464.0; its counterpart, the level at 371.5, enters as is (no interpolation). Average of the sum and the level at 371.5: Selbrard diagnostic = 94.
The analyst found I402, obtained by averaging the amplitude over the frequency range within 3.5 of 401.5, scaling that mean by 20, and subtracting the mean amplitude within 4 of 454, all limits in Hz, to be 1157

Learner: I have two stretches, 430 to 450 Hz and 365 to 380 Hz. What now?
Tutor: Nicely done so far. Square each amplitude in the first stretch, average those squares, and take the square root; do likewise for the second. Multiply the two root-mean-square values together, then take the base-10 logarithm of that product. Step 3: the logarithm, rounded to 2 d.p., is 3.50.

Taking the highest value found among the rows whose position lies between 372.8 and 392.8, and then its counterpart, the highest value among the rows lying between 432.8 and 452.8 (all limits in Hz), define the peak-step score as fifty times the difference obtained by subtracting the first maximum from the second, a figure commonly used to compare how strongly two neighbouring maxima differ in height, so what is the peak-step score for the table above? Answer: 0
